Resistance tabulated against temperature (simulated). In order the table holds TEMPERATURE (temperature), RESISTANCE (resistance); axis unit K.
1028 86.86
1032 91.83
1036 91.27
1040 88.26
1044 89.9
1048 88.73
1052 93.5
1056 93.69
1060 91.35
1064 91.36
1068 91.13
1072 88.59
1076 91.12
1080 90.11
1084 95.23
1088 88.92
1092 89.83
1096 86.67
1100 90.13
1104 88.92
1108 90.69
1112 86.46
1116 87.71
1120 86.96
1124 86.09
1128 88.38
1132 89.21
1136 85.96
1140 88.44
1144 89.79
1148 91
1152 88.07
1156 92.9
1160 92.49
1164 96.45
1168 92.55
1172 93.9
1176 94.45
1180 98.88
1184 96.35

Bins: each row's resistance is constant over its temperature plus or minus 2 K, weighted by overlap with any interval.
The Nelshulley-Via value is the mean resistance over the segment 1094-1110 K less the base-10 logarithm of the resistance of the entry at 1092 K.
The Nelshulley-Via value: 87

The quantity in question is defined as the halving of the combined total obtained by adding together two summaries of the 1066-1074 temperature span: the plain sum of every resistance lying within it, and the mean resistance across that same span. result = 134.8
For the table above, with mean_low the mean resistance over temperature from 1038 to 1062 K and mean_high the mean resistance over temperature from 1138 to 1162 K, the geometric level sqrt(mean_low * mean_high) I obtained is 90.7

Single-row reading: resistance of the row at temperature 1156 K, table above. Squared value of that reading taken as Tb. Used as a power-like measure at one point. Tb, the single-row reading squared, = 8630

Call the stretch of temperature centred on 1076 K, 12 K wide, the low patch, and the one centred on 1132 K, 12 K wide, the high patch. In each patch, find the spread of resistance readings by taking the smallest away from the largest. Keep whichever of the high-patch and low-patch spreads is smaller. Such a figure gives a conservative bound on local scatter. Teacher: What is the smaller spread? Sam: 2.5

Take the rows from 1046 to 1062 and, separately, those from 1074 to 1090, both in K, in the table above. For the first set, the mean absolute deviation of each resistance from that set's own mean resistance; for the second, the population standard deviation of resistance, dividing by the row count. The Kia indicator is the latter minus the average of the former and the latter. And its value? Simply 0.3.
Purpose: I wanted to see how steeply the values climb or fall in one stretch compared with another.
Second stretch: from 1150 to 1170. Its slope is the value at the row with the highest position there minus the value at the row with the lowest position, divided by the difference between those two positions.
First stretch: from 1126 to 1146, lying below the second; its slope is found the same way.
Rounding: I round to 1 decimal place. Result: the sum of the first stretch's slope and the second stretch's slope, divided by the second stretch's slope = 1.3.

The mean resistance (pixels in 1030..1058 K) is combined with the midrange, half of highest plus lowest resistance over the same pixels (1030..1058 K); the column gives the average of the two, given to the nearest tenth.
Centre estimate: 91.0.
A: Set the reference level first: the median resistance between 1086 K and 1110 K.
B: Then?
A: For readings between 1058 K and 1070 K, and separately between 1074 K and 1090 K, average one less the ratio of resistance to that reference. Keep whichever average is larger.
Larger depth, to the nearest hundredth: -0.02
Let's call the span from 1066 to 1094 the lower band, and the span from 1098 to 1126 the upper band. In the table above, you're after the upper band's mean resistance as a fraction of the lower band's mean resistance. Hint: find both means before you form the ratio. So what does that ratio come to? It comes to 0.97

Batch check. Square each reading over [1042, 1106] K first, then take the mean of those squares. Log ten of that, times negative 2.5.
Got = -9.79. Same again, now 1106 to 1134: -9.72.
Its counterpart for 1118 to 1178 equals -9.78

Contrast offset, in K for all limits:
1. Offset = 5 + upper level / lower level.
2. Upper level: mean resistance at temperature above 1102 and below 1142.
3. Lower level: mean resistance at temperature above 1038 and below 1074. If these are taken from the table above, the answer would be 5.97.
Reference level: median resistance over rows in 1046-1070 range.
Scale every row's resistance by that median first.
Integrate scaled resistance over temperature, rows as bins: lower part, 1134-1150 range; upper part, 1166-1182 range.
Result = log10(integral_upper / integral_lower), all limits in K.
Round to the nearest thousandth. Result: 0.029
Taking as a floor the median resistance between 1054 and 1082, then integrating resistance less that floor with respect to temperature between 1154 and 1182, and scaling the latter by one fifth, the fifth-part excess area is 19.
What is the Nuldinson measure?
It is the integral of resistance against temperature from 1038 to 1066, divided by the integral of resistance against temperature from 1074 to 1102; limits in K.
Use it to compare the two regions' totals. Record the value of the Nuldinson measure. 1.01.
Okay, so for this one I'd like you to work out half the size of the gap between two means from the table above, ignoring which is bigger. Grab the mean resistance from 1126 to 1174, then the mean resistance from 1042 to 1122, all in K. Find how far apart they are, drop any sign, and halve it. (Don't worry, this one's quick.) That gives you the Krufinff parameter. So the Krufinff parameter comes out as 0.36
